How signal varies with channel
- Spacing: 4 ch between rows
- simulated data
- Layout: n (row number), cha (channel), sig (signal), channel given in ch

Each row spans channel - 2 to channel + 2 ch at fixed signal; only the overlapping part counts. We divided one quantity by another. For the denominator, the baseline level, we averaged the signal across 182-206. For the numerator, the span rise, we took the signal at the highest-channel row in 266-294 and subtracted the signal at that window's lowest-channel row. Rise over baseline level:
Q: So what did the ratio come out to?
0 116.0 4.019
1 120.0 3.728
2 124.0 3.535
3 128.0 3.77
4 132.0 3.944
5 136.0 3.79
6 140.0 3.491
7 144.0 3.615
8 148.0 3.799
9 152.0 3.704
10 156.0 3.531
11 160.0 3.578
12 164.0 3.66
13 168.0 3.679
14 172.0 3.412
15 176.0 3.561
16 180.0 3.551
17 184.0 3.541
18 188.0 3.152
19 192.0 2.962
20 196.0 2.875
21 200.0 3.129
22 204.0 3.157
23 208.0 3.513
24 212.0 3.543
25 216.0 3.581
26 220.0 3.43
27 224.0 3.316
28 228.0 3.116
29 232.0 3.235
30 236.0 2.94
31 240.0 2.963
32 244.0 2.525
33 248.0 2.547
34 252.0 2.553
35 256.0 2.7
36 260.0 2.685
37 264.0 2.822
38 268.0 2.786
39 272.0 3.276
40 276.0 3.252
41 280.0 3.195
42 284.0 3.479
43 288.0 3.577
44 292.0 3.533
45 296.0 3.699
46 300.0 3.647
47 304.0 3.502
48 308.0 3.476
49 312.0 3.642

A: 0.24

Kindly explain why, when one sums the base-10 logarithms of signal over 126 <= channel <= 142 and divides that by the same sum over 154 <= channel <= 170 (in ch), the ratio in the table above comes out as 1.03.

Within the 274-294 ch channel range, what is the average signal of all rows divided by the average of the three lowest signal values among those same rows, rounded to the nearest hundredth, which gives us 1.03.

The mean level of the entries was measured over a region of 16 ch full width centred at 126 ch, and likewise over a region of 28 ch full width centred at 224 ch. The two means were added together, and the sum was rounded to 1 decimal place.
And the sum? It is 7.1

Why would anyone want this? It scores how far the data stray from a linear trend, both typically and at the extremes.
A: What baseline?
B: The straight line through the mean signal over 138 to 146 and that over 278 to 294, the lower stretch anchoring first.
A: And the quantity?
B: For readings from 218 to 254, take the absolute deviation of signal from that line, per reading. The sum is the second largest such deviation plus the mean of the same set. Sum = 1.5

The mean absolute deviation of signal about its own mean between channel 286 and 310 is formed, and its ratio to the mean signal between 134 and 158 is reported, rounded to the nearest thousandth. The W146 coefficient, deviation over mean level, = 0.019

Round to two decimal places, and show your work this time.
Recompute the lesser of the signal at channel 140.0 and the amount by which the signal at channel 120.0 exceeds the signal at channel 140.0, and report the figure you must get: 0.24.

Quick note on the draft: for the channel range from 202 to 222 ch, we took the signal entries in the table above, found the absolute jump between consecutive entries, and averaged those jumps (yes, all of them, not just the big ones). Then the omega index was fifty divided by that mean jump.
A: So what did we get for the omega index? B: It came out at 348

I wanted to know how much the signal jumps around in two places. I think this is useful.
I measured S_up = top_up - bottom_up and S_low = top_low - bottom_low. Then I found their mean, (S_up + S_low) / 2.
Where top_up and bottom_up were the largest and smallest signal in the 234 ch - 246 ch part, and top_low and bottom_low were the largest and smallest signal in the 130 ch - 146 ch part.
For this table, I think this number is 0.45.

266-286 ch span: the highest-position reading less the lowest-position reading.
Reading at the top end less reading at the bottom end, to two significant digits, 0.69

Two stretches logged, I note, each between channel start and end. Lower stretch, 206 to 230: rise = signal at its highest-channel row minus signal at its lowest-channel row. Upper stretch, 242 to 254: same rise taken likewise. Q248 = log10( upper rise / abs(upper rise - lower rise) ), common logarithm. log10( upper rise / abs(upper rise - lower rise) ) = -1.2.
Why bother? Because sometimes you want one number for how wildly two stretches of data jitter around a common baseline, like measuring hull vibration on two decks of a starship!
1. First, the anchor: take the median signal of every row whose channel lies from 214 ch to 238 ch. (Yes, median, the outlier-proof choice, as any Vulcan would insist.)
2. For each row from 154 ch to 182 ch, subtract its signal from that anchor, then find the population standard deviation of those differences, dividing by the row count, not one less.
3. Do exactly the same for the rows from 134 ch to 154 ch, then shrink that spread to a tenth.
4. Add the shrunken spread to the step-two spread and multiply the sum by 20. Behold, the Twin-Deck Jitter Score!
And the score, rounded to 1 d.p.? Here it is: 1.9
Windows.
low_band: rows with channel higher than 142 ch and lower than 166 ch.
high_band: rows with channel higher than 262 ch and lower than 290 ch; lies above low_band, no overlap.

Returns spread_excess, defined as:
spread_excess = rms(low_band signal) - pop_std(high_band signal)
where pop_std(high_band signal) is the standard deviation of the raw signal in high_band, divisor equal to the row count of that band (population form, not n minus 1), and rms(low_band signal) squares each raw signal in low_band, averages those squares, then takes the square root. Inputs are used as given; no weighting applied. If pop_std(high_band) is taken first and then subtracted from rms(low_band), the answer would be 3.37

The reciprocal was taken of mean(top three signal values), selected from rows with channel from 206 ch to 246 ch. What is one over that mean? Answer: 0.282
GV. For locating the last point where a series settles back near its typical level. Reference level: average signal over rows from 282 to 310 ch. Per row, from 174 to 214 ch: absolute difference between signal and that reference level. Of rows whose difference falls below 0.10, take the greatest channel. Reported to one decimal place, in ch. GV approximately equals 212.0 ch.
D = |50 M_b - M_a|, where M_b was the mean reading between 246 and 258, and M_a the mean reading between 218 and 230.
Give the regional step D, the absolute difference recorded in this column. 127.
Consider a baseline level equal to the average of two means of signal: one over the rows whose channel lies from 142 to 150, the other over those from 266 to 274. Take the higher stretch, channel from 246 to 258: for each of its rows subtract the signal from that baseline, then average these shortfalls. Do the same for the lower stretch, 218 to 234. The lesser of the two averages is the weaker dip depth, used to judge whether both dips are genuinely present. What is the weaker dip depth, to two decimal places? 0.09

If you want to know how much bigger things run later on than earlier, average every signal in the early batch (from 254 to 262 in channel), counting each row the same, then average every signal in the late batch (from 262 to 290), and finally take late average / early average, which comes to 1.19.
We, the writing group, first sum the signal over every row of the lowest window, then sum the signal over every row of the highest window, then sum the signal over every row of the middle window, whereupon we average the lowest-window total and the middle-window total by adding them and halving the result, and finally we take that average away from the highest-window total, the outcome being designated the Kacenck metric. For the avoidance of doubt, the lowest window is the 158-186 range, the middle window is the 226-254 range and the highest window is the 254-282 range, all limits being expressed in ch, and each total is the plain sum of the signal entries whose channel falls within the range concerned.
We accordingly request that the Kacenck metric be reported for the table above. -1.7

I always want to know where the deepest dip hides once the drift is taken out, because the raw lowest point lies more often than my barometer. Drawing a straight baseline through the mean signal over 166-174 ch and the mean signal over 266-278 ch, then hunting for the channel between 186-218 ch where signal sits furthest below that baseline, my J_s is 196.0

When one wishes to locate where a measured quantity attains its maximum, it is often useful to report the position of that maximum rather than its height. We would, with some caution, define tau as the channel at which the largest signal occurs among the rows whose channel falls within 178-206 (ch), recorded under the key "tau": 180.0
